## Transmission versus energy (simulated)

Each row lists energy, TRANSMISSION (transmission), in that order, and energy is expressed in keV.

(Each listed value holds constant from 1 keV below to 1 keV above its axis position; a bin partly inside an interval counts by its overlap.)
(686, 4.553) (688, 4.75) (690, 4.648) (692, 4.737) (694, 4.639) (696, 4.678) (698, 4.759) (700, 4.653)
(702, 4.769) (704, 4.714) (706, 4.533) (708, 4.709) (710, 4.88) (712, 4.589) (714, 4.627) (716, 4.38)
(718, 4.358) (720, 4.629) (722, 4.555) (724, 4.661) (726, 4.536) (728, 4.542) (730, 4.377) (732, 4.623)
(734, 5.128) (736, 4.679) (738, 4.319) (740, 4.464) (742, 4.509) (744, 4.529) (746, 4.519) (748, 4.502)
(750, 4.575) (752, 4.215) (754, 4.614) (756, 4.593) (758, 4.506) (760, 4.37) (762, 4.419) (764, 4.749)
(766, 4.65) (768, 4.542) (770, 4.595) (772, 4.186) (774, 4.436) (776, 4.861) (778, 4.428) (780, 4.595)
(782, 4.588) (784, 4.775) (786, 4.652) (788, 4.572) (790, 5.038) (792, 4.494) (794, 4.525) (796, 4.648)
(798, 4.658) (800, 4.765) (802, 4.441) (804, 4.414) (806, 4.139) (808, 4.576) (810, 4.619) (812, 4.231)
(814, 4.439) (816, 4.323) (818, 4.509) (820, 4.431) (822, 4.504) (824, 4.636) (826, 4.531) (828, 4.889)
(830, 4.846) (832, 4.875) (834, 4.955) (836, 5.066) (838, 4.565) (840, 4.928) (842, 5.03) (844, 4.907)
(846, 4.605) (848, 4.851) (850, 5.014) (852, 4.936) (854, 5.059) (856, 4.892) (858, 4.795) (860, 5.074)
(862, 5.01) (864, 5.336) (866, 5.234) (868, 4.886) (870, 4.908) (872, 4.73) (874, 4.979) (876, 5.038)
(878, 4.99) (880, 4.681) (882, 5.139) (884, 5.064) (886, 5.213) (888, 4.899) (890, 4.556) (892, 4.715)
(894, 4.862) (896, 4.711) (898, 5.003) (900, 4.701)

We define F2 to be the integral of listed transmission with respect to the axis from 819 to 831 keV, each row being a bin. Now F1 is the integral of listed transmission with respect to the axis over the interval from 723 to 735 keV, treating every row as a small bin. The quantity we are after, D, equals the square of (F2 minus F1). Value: 0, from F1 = 55.7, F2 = 55.7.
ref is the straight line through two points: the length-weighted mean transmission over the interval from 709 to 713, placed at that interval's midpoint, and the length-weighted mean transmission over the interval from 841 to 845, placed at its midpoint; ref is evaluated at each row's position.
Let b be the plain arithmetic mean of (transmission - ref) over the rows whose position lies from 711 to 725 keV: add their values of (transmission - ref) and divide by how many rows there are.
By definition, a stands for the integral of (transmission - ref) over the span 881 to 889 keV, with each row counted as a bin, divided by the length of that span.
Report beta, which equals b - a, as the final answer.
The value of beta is -0.2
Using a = 0.0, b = -0.20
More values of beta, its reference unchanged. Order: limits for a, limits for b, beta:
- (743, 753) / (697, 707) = 0.3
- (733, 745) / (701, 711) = 0.2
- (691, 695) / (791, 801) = -0.3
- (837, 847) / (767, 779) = -0.2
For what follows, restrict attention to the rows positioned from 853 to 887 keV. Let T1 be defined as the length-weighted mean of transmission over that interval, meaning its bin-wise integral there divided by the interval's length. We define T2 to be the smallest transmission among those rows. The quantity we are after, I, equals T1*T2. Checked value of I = 23.4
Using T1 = 5.00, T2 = 4.681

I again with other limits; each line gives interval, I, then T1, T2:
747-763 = 18.9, 4.47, 4.215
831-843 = 22.4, 4.90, 4.565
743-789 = 19.0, 4.54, 4.186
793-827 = 18.6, 4.49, 4.139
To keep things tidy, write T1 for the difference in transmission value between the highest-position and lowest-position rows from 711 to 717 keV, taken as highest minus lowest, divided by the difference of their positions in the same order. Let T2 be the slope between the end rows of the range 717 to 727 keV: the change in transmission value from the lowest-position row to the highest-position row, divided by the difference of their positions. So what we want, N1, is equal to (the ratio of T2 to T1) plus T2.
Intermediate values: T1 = -0.05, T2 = 0.022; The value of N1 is -0.4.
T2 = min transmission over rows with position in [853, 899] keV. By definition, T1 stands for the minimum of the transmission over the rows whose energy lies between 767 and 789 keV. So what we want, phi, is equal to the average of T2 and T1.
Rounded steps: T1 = 4.186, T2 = 4.556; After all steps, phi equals 4.37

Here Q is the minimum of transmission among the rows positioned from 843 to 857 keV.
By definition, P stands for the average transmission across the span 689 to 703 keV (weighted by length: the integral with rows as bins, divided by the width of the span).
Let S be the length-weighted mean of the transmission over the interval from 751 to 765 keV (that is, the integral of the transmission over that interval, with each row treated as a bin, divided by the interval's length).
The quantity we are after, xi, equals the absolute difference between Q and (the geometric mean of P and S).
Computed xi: 0.01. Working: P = 4.70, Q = 4.605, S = 4.50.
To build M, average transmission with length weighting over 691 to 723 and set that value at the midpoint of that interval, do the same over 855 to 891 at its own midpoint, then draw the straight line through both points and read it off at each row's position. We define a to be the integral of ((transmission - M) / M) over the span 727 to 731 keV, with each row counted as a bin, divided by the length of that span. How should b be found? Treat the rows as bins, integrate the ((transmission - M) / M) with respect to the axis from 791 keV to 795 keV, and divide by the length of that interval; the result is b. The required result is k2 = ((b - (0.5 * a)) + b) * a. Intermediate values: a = -0.05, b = -0.062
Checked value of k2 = 0.005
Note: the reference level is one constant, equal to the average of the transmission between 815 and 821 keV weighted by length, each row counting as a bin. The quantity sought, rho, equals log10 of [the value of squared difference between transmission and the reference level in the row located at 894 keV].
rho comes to -0.7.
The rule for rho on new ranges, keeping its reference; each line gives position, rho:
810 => -1.4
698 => -0.9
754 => -1.4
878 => -0.5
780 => -1.5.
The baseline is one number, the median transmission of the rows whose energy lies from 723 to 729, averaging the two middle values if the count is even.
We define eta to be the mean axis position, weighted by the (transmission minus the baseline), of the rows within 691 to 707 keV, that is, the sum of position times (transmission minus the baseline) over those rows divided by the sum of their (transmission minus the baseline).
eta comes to 698.2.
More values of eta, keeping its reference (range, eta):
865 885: 875.0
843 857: 850.8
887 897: 891.9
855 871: 863.4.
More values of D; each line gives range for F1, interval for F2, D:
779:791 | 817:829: 2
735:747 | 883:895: 21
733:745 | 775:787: 0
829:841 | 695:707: 5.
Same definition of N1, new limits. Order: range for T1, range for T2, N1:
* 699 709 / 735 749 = -2.1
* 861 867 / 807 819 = -0.1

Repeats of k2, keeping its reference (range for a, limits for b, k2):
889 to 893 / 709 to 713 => -0.006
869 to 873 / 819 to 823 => 0.004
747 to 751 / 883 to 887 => -0.003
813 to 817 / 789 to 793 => -0.003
